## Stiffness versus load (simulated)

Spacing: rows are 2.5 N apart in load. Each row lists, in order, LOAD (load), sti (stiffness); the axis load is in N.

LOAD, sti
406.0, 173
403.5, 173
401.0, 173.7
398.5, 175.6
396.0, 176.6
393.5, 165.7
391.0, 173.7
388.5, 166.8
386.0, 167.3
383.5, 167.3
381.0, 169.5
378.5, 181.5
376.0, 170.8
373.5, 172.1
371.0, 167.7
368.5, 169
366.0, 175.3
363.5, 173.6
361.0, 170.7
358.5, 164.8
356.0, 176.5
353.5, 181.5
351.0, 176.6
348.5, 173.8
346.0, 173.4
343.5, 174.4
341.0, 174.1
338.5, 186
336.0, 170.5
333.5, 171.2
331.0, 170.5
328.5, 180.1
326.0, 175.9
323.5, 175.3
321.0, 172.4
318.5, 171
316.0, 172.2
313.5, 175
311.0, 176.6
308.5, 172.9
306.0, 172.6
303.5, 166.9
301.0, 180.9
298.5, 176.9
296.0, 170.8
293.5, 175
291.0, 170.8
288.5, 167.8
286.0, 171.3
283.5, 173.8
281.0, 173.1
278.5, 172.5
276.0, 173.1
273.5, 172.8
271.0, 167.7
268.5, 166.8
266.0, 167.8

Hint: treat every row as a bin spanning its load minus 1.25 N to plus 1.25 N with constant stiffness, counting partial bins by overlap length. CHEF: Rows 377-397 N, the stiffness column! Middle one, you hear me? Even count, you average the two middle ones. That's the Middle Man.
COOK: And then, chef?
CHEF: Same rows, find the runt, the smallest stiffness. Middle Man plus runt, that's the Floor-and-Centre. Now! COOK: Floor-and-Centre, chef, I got 334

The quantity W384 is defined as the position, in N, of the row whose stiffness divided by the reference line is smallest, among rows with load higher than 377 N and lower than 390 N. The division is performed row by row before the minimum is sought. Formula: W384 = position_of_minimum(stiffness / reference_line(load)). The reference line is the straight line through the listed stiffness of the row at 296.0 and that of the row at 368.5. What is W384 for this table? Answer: 388.5 N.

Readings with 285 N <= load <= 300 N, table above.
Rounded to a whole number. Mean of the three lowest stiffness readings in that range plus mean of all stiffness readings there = 342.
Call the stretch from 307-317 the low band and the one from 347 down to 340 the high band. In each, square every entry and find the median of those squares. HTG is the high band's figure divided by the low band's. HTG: 1.00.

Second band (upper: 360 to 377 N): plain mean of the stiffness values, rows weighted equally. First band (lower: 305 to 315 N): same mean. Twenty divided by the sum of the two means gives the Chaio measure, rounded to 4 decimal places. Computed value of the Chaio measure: 0.0579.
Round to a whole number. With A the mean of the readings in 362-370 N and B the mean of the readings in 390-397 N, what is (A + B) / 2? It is 172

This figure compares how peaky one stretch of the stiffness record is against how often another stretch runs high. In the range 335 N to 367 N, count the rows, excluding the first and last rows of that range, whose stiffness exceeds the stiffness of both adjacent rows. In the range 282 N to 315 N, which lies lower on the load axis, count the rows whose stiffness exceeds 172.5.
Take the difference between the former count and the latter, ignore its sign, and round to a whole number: 5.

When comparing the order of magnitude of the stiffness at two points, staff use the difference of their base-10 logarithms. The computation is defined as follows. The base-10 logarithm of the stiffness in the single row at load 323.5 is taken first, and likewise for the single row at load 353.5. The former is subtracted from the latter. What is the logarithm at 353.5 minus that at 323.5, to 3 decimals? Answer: 0.015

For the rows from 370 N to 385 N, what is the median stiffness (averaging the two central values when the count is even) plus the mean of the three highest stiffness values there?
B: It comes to 345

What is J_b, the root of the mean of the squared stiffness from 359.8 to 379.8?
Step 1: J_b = 173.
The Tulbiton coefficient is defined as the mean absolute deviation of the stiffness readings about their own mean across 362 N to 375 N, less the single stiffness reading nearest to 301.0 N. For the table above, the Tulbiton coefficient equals -178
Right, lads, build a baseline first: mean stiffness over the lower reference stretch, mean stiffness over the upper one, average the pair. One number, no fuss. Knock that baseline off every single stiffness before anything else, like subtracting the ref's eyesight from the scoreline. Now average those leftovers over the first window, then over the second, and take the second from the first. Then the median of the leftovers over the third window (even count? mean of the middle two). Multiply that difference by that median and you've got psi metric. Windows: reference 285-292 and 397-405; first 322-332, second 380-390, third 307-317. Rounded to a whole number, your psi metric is 15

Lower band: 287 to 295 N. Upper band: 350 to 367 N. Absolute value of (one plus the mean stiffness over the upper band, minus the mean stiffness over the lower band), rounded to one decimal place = 3.9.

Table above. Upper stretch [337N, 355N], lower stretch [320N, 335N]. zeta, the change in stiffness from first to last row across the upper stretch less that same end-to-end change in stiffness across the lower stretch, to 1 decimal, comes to -3.3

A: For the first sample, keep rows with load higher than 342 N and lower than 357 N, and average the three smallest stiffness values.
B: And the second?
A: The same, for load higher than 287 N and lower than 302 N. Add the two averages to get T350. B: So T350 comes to 344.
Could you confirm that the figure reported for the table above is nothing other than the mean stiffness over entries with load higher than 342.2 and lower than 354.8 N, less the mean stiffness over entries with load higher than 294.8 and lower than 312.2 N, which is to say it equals 2.0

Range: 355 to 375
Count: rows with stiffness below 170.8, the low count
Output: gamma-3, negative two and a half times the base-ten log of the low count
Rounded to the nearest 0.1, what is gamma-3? -1.5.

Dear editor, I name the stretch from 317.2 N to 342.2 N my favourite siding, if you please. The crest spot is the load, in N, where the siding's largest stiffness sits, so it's 338.5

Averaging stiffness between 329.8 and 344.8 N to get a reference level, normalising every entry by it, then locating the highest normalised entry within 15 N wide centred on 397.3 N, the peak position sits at 396.0 N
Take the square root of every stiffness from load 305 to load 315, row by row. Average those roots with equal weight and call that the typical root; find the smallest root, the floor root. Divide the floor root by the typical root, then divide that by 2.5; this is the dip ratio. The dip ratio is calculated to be 0.3981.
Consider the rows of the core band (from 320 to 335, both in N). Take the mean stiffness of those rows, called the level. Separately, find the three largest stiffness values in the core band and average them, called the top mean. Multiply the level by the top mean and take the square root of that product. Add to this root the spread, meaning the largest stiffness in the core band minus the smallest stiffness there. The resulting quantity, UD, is 185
